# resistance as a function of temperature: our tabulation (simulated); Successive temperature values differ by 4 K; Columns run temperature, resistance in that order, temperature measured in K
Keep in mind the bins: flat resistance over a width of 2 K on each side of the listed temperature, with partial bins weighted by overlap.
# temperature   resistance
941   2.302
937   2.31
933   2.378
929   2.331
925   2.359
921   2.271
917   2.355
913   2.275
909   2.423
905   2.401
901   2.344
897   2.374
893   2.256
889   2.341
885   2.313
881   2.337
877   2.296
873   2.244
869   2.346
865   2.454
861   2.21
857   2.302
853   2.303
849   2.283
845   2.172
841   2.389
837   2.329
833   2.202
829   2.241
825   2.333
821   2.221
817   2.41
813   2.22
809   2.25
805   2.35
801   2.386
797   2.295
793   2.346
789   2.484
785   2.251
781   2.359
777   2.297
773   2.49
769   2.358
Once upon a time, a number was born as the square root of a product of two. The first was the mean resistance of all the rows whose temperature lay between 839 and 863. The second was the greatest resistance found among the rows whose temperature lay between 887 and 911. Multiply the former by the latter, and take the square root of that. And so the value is 2.349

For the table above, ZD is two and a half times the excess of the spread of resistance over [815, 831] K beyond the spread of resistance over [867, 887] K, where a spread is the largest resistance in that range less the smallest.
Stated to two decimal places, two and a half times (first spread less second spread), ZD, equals 0.22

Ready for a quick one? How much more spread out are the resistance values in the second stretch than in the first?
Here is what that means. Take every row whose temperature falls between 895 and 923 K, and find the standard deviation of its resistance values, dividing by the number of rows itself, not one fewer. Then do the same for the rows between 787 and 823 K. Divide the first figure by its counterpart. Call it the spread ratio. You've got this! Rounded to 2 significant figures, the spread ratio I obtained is 0.63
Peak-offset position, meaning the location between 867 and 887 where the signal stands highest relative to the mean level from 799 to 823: 869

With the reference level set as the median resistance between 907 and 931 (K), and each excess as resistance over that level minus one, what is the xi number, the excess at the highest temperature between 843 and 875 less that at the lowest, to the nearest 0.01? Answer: 0.03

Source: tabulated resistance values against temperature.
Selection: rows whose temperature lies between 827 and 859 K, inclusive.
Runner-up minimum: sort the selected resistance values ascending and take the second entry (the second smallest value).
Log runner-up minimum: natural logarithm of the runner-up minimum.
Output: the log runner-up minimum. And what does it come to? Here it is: 0.79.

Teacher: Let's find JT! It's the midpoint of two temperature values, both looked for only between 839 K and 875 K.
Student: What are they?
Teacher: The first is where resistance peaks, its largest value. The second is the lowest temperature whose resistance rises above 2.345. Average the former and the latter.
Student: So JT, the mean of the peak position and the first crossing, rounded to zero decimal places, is 853 K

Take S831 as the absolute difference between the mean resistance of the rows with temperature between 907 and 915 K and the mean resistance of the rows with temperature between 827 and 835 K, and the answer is 0.13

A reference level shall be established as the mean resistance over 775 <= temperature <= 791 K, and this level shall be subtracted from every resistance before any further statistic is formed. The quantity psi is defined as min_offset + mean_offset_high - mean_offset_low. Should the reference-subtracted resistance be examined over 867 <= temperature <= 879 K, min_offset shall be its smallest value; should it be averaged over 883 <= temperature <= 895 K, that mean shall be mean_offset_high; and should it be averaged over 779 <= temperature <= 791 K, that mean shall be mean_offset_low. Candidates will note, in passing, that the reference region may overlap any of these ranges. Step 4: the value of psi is -0.165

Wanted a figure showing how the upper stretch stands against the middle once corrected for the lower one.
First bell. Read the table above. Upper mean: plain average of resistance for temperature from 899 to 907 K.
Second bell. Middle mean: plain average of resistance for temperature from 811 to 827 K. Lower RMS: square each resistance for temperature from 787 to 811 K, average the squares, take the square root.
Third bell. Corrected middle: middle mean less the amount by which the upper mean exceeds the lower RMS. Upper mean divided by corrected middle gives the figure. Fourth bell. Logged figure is 1.04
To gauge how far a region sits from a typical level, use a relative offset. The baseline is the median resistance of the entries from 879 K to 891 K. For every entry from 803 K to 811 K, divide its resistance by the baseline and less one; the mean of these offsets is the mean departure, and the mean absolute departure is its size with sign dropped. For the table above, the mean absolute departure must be 0.0158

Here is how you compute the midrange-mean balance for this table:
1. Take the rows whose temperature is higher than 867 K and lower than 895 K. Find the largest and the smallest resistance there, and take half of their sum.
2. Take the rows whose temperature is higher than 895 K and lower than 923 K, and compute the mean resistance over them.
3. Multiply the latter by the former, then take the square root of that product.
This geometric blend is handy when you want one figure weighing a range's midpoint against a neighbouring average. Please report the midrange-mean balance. 2.32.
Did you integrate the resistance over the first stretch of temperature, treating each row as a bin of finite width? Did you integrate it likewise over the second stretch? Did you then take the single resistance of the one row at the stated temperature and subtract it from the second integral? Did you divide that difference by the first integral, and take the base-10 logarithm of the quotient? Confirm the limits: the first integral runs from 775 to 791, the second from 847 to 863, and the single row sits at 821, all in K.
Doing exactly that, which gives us -0.041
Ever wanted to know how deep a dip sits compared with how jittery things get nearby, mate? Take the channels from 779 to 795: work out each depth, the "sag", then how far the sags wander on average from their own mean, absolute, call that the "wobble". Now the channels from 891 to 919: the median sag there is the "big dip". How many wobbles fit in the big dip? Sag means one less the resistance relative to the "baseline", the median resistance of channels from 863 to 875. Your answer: -0.15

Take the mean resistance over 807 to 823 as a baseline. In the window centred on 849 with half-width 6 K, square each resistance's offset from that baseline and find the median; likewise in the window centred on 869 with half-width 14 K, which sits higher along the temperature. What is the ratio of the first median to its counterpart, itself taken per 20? 0.010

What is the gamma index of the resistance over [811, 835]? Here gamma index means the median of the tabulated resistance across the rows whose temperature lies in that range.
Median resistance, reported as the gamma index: 2.23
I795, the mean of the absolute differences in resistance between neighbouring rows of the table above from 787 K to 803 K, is 0.093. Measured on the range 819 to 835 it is 0.081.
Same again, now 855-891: 0.086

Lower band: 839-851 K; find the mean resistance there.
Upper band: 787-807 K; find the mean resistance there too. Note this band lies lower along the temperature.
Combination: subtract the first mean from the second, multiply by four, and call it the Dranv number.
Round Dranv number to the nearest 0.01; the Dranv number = 0.36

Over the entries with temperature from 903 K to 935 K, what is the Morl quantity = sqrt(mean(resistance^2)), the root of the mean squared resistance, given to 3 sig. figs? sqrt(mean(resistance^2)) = 2.35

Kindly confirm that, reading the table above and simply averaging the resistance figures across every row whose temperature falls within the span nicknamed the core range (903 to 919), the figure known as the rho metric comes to 2.36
